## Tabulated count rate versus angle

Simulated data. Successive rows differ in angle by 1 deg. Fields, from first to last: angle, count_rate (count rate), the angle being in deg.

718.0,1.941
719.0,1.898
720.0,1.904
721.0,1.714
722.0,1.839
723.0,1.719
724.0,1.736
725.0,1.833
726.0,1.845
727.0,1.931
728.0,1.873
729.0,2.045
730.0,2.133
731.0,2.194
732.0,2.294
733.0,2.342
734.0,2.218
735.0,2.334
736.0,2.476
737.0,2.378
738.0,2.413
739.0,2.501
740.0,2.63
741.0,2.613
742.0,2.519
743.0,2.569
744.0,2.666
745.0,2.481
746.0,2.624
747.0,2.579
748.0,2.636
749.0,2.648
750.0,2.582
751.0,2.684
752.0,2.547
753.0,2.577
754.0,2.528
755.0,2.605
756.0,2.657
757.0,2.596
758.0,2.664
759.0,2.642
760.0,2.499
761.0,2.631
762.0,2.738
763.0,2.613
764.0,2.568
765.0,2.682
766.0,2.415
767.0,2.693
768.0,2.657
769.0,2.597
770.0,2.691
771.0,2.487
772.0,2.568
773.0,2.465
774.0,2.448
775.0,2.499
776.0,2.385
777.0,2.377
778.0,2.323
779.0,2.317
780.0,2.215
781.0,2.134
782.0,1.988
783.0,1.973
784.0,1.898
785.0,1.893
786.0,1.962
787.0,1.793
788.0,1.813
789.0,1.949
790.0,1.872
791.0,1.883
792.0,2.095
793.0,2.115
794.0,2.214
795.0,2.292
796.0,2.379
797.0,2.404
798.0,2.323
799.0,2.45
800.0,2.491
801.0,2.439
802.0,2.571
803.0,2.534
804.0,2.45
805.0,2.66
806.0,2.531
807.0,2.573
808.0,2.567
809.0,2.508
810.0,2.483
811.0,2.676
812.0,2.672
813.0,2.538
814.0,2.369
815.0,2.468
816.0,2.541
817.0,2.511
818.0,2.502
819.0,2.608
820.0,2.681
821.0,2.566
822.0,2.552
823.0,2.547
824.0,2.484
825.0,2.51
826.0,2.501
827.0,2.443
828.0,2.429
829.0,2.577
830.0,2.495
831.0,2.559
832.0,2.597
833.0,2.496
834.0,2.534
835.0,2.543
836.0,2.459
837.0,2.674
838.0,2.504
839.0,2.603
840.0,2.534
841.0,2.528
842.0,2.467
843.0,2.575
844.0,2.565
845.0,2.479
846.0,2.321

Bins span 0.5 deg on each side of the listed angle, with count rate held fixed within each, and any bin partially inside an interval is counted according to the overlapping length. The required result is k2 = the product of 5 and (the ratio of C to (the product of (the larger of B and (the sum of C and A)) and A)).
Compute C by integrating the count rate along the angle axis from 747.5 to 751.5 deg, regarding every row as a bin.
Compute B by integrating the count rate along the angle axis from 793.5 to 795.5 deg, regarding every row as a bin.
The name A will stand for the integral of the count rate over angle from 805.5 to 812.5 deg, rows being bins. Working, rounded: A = 18.0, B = 4.5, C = 11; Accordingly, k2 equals 0.10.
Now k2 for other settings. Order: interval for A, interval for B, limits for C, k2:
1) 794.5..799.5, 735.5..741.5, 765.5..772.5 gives 0.26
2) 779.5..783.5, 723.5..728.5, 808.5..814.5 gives 0.39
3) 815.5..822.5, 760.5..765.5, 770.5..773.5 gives 0.08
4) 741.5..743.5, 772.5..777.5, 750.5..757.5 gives 0.77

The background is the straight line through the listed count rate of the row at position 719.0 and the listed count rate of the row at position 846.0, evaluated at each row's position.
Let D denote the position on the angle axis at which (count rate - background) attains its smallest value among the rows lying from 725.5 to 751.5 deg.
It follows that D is 726.0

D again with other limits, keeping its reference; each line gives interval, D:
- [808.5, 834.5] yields 814.0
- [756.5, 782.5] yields 782.0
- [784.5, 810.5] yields 787.0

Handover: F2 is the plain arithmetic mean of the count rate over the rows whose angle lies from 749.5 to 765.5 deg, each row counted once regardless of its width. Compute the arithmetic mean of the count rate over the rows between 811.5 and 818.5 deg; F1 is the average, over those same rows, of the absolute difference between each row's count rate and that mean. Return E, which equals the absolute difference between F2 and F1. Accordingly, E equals 2.55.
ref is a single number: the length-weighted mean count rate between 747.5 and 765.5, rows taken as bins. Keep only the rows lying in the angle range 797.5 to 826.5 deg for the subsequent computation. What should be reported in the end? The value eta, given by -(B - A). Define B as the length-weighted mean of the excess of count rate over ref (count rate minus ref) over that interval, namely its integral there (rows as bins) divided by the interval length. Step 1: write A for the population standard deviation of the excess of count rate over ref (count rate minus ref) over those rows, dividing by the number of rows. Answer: 0.17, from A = 0.082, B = -0.09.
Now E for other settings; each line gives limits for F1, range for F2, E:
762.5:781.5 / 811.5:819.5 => 2.39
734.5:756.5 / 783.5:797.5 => 1.96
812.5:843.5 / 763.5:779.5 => 2.46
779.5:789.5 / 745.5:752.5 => 2.52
